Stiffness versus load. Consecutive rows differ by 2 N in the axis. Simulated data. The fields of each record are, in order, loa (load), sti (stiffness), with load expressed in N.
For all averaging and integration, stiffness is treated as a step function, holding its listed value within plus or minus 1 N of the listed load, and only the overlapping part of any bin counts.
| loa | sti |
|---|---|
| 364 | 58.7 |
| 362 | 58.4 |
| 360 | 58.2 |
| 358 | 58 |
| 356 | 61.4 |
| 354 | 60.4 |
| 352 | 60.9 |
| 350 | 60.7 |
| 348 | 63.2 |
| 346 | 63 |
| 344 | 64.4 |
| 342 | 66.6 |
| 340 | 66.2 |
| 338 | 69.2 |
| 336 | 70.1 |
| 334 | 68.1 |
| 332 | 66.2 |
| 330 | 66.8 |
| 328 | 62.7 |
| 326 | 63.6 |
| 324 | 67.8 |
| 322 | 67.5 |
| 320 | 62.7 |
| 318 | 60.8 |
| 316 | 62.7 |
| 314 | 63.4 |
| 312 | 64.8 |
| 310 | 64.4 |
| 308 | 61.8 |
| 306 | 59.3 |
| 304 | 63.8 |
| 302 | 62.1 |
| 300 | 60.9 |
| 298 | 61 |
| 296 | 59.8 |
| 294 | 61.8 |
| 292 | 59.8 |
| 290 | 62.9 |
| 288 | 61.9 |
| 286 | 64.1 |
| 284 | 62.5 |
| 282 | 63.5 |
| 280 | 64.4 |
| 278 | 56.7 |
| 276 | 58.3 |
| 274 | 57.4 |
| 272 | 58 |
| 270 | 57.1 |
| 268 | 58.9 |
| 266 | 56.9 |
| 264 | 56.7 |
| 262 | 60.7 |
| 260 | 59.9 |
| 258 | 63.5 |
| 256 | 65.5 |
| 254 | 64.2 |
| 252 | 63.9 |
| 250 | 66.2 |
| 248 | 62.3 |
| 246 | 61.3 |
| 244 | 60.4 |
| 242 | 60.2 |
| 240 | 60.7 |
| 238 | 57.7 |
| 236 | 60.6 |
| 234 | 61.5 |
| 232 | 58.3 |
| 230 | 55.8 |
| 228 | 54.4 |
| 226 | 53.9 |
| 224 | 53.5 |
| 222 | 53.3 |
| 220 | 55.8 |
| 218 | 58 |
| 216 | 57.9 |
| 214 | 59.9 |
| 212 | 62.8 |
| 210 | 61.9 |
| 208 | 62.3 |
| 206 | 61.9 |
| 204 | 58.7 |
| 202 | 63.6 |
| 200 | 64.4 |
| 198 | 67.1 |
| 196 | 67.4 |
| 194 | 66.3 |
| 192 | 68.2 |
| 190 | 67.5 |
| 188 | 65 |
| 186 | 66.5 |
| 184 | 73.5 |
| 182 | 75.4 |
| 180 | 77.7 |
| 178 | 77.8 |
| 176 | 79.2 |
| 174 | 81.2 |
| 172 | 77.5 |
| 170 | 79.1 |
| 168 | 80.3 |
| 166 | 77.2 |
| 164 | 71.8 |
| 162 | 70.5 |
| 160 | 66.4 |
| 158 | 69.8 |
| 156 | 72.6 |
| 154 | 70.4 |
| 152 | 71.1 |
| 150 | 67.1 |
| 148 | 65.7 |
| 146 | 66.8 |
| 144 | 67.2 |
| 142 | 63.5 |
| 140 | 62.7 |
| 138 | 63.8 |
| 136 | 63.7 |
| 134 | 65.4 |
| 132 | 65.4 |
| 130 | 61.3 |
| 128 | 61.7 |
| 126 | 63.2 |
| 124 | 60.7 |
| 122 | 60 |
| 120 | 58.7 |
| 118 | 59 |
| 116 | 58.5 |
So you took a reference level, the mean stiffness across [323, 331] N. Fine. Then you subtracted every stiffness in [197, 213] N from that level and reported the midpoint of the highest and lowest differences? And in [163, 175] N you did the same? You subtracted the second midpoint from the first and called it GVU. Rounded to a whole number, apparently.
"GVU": 14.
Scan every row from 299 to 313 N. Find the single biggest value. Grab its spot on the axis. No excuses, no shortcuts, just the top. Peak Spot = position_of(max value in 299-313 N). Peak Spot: 312 N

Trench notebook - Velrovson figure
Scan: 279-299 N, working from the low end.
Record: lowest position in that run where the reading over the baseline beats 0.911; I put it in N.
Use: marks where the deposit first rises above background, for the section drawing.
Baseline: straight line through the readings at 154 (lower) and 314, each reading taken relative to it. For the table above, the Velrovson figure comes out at 280 N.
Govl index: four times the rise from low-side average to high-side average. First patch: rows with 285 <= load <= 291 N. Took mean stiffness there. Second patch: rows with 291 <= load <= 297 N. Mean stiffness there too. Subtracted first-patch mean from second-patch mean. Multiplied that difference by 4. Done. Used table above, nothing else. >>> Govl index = -10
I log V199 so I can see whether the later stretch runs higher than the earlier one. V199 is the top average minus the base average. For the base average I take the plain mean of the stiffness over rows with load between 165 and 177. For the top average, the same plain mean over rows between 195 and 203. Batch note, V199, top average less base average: -13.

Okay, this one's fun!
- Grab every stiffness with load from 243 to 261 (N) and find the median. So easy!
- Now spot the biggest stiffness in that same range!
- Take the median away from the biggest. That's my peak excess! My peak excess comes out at 2.7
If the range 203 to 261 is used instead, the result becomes 5.8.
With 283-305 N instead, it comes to 2.2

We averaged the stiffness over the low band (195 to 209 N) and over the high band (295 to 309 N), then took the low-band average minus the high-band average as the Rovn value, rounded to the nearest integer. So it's 2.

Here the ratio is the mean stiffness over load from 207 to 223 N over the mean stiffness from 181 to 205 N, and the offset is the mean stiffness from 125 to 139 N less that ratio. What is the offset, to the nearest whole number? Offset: 63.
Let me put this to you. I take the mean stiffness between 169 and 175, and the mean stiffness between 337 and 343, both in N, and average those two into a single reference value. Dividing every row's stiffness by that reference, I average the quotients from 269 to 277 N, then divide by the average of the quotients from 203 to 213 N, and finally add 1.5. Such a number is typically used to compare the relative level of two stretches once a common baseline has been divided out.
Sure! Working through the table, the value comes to 2.44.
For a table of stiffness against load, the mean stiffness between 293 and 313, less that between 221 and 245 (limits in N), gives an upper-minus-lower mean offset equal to 4.4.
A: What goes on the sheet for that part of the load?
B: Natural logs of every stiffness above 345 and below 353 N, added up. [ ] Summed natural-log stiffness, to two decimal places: 16.50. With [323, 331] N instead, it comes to 16.71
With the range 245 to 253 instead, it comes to 16.60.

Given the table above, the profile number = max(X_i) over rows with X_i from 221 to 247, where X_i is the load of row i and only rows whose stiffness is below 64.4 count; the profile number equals 246 N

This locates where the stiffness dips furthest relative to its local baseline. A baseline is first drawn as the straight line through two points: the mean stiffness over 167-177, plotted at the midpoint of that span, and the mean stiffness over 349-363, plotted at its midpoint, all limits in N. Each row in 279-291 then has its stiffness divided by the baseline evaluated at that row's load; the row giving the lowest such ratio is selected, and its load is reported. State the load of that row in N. 288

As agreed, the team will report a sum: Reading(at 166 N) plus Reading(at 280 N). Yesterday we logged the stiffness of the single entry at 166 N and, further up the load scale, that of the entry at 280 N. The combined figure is 142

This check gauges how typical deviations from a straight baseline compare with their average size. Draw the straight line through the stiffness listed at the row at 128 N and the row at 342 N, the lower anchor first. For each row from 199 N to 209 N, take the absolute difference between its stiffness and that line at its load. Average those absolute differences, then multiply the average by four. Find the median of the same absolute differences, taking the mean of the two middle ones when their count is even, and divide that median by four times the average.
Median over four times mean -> 0.175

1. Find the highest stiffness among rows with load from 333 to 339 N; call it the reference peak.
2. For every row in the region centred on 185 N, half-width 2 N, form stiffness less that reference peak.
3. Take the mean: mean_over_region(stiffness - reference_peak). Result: 0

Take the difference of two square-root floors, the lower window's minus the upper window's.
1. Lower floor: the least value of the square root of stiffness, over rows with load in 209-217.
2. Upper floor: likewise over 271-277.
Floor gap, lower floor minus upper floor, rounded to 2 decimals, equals 0.03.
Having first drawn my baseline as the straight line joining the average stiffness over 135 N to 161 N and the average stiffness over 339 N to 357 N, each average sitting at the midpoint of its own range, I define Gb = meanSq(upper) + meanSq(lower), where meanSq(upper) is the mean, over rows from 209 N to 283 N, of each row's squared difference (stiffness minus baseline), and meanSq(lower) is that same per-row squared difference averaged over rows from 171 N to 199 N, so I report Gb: 107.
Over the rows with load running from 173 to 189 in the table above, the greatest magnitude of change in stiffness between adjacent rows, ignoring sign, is 7.0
